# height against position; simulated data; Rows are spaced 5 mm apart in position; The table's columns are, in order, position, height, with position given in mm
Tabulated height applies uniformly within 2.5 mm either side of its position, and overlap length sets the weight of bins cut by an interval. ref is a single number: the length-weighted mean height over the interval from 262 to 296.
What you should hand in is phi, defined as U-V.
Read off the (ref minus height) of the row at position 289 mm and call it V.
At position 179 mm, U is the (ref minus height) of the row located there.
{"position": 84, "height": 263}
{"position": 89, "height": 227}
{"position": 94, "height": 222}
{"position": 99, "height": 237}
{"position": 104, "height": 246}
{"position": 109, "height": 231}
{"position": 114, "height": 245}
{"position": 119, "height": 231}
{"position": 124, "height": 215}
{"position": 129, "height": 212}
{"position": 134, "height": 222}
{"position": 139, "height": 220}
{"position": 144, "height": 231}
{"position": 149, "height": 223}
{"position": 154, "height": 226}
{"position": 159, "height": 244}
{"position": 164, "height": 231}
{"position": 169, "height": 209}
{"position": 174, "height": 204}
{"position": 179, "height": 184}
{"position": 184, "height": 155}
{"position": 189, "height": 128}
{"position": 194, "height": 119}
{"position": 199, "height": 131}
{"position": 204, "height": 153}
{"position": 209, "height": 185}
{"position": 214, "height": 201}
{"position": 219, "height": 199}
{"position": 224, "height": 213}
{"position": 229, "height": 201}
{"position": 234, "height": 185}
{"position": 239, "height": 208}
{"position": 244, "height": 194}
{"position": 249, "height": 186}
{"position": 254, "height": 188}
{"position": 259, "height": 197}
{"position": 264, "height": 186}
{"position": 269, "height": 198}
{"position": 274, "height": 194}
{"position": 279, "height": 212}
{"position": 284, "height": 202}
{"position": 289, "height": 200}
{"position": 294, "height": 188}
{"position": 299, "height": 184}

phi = 16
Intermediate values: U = 13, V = -3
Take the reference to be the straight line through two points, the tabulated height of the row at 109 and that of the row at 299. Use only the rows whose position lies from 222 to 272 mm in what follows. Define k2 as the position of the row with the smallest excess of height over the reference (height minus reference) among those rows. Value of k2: 234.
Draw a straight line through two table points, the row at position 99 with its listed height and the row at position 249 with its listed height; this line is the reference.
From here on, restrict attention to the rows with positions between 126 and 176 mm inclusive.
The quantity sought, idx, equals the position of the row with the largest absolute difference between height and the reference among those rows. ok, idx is 159 mm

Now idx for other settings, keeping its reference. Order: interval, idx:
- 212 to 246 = 239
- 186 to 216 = 194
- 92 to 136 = 94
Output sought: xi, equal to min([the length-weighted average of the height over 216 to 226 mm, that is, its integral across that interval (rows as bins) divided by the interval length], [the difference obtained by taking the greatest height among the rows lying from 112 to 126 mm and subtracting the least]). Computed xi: 30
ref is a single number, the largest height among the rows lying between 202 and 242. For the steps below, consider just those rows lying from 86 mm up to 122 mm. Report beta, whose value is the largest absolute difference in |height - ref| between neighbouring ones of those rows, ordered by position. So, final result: 15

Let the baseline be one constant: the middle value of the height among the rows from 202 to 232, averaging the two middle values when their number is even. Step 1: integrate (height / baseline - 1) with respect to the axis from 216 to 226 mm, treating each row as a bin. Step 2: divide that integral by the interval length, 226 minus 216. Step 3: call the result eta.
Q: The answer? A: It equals 0.03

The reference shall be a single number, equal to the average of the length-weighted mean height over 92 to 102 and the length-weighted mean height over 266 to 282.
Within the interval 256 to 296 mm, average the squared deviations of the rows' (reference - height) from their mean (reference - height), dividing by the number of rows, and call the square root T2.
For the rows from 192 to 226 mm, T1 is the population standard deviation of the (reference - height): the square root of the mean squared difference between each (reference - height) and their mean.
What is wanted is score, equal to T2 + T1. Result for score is 42.0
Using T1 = 34.4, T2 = 7.7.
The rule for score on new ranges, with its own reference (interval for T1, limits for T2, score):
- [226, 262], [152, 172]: 20.4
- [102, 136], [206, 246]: 21.8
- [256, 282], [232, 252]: 17.6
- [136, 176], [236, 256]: 20.6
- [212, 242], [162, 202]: 48.5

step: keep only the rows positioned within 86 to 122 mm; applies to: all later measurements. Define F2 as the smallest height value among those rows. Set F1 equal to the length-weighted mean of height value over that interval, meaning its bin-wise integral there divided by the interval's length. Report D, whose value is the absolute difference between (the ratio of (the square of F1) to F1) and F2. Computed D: 12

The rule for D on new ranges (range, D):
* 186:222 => 41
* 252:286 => 11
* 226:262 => 9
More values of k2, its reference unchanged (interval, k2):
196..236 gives 199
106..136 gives 129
